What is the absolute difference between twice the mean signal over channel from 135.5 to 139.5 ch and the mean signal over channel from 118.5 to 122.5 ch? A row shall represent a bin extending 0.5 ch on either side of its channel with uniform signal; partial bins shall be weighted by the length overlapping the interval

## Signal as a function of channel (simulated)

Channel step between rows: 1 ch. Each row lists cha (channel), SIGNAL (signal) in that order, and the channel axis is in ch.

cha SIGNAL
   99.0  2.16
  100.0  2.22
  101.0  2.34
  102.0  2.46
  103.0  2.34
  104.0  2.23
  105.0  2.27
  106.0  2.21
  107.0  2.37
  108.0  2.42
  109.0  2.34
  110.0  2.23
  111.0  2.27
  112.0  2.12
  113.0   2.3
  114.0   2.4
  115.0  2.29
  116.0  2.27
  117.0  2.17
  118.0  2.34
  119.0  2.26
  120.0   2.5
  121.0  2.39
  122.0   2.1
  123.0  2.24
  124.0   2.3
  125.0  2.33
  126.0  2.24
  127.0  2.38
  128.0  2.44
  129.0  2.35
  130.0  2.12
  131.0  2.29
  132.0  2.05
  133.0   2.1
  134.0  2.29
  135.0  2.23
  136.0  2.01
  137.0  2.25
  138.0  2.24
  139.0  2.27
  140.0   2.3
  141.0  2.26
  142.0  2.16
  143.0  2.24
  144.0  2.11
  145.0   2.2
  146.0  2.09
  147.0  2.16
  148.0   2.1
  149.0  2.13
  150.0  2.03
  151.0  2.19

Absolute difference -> 2.07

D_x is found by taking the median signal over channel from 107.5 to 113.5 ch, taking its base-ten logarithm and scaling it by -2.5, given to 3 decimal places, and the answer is -0.897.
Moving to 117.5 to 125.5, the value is -0.911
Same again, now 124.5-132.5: -0.909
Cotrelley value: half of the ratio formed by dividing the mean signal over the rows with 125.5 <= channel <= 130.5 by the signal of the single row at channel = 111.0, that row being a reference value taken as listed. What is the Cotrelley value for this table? 0.508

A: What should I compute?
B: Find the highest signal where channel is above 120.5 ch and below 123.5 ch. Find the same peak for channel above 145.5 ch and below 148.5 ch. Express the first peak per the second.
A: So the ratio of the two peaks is 1.11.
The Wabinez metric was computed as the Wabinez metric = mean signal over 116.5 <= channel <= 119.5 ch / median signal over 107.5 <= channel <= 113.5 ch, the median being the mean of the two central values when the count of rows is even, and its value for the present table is 0.988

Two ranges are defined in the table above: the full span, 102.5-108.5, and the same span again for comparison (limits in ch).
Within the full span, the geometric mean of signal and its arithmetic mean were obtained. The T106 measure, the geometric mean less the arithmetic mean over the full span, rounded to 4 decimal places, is -0.0012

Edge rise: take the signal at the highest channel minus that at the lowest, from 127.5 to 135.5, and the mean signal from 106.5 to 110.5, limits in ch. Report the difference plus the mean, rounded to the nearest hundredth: 2.13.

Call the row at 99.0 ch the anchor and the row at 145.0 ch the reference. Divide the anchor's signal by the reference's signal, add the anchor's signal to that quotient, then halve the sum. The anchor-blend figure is 1.57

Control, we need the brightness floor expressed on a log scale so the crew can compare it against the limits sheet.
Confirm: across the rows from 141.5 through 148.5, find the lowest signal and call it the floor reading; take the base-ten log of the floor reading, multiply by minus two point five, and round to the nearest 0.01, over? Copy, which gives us -0.80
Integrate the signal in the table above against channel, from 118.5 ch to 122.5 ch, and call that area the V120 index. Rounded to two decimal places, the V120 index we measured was 9.25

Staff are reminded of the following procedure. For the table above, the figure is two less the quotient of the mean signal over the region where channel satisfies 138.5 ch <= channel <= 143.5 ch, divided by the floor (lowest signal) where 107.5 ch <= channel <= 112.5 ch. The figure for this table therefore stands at 0.94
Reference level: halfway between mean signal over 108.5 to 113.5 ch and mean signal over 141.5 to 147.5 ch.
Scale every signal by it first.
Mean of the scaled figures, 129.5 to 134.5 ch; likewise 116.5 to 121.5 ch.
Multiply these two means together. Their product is 1.04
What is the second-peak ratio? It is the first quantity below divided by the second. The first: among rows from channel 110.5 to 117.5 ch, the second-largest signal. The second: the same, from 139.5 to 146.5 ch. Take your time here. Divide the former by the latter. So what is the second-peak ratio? 1.02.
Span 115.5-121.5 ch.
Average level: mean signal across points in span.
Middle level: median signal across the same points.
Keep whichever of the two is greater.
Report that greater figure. 2.32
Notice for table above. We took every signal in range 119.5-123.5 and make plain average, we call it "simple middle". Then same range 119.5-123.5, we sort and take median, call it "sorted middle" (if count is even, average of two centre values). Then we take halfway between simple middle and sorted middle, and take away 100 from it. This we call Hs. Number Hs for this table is -97.7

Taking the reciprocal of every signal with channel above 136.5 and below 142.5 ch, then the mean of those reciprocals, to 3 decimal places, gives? 0.445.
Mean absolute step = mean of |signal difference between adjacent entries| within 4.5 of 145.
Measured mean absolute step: 0.08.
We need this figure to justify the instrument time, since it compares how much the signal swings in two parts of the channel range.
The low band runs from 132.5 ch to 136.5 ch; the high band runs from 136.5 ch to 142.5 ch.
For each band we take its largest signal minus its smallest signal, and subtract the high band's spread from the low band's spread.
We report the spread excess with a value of 0.14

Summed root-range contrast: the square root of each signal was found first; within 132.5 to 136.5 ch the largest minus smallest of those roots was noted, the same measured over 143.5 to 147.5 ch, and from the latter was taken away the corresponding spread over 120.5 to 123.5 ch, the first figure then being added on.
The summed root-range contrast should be 0.036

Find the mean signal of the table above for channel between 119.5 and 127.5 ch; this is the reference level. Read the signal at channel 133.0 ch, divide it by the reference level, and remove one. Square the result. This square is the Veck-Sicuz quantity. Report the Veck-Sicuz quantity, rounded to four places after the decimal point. 0.0083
